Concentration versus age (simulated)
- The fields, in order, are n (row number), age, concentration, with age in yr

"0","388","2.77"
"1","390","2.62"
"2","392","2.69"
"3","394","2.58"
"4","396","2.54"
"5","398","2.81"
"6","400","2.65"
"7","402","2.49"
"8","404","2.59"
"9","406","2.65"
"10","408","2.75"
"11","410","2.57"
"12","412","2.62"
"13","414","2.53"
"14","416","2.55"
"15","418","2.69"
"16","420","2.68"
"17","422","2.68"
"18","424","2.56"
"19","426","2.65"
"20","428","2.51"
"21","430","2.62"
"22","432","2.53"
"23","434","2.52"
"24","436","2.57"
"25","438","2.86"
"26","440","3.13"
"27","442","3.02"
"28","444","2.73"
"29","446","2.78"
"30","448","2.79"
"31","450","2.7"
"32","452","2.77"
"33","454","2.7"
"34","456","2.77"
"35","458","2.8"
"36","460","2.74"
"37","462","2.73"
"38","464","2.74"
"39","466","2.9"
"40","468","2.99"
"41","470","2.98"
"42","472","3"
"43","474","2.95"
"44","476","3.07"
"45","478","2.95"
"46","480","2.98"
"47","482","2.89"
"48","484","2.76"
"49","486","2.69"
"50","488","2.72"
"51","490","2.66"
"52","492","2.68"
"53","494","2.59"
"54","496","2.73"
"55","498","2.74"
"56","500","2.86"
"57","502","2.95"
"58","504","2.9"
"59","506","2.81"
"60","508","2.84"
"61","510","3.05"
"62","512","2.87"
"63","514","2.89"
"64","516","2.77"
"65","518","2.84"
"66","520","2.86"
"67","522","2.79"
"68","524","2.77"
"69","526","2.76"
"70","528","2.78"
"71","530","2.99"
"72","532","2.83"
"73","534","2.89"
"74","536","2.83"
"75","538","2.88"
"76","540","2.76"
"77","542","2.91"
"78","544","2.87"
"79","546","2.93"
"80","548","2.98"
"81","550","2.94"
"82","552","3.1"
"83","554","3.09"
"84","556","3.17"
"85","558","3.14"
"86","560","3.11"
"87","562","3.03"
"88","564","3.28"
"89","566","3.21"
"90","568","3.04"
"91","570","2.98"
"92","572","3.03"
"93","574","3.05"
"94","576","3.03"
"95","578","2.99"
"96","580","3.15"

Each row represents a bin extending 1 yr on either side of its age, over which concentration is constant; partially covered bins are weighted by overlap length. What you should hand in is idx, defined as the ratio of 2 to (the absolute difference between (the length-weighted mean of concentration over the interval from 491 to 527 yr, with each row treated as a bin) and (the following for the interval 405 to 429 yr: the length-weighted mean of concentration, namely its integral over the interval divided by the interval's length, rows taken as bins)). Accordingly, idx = 10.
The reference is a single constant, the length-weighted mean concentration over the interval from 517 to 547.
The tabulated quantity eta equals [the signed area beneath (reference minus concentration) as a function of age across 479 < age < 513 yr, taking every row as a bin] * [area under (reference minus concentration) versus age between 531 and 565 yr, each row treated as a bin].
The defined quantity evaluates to -6.2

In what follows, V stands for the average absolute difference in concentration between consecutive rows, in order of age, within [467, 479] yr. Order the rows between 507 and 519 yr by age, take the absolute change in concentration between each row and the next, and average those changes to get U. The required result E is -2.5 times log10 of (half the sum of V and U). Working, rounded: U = 0.12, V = 0.064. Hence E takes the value 2.59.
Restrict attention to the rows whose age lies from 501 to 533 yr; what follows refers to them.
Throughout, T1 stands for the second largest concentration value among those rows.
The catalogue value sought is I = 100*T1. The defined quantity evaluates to 299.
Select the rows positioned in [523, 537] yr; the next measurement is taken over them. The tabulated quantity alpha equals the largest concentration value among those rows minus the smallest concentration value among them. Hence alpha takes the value 0.230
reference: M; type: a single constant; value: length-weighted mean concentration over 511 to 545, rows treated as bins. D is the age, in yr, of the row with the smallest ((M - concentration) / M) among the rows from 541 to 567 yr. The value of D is 564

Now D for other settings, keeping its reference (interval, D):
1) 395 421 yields 398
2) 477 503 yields 480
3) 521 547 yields 530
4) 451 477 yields 476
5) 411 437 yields 418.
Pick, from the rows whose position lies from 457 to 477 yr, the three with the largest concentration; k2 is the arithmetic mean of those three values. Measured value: 3.02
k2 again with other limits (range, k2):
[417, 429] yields 2.68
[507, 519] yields 2.94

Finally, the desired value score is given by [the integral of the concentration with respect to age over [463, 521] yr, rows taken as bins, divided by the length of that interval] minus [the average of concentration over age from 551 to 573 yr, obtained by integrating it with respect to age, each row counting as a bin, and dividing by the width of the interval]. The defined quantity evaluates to -0.3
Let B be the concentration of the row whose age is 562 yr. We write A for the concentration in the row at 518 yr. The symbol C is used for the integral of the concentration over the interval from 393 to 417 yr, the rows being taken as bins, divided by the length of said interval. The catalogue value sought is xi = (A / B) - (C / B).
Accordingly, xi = 0.08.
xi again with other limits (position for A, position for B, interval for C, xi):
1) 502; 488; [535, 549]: 0.03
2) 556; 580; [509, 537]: 0.10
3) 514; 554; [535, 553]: -0.01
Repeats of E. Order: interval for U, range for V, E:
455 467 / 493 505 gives 2.92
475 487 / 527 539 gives 2.52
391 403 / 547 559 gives 2.44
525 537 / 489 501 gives 2.63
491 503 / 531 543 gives 2.63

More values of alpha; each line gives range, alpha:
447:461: 0.100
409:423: 0.160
